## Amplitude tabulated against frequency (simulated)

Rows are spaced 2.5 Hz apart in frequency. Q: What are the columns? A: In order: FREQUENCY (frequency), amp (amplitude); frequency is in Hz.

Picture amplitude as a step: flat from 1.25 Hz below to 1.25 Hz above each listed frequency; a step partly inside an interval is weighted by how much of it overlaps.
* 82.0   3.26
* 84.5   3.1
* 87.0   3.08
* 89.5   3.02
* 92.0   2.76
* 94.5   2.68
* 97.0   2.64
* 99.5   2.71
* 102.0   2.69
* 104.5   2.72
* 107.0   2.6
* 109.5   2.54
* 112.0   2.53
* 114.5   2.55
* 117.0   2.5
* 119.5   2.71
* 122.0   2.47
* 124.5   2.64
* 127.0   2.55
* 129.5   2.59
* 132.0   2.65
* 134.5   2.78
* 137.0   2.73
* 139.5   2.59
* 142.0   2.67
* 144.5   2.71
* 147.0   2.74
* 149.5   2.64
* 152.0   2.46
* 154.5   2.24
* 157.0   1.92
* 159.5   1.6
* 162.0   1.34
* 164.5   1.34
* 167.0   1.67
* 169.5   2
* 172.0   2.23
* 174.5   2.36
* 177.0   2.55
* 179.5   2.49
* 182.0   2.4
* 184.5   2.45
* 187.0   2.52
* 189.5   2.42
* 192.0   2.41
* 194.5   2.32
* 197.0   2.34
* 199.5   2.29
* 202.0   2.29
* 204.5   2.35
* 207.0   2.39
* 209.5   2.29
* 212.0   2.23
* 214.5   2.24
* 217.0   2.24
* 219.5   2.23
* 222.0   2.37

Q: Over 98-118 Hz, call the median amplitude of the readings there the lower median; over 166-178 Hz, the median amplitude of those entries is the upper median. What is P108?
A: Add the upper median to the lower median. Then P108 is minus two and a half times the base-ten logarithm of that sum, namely -1.70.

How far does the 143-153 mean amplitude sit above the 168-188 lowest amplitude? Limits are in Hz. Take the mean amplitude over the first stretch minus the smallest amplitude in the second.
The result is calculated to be 0.6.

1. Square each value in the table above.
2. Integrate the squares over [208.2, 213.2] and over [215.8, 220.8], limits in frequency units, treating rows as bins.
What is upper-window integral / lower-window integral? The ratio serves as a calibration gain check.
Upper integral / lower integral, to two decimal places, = 0.98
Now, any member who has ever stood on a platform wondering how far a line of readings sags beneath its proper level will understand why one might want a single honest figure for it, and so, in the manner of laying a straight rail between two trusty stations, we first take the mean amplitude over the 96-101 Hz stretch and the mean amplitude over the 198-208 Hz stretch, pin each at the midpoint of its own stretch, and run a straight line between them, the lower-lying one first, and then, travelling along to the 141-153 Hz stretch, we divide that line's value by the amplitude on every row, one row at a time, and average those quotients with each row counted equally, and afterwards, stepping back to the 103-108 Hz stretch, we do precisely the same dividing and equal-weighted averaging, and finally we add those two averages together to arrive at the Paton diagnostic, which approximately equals 1.95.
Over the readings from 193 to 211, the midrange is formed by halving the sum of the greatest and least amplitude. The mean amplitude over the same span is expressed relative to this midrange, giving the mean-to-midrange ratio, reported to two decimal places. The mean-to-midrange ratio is 0.99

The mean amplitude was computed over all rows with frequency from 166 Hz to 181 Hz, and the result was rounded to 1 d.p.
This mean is 2.2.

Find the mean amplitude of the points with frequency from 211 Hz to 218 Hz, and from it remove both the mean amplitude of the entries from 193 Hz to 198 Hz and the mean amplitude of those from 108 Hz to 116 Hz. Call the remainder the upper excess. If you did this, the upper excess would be -2.6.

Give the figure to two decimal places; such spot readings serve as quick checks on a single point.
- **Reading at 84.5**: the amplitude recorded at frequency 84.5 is 3.10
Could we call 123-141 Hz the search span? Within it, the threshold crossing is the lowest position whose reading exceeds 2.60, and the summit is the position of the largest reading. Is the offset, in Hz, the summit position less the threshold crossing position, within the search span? 10 Hz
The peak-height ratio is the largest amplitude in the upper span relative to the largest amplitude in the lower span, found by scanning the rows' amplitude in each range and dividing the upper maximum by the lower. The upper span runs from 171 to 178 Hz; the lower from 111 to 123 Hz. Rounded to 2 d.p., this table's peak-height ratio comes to 0.94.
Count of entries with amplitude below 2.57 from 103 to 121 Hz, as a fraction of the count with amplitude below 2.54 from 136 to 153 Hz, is 4.0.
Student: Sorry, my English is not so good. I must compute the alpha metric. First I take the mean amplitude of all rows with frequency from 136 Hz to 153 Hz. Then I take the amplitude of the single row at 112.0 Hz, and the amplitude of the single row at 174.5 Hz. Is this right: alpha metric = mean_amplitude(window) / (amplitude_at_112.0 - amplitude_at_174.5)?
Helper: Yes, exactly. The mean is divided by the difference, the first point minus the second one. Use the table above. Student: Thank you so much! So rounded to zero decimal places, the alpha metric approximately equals 16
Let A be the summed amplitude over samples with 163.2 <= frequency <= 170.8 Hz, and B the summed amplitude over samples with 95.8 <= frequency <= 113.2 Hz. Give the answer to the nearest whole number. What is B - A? 13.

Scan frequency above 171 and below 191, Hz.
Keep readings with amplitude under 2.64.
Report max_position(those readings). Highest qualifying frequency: 189.5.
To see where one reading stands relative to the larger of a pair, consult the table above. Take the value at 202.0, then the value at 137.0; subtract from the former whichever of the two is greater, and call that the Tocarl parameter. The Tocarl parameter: -0.44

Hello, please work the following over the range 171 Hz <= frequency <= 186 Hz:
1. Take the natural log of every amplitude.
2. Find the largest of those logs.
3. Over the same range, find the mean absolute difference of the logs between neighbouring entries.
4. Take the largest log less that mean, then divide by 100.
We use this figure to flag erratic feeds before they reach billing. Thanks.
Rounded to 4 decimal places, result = 0.0089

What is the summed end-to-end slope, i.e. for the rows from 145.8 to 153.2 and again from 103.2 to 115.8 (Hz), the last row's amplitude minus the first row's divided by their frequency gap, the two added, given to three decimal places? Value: -0.073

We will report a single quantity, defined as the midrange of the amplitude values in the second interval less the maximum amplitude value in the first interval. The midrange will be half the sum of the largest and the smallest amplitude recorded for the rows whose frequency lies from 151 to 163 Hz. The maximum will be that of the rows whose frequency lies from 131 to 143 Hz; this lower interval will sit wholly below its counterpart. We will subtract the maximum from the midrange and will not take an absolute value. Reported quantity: -0.88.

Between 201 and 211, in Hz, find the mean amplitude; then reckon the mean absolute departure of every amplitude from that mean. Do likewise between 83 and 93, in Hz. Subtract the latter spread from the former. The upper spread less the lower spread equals -0.075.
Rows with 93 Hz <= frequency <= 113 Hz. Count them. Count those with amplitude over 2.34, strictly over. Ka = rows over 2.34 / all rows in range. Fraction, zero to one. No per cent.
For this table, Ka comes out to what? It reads 1.00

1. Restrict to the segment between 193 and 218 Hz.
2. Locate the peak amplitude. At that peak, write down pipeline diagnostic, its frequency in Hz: 207.0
